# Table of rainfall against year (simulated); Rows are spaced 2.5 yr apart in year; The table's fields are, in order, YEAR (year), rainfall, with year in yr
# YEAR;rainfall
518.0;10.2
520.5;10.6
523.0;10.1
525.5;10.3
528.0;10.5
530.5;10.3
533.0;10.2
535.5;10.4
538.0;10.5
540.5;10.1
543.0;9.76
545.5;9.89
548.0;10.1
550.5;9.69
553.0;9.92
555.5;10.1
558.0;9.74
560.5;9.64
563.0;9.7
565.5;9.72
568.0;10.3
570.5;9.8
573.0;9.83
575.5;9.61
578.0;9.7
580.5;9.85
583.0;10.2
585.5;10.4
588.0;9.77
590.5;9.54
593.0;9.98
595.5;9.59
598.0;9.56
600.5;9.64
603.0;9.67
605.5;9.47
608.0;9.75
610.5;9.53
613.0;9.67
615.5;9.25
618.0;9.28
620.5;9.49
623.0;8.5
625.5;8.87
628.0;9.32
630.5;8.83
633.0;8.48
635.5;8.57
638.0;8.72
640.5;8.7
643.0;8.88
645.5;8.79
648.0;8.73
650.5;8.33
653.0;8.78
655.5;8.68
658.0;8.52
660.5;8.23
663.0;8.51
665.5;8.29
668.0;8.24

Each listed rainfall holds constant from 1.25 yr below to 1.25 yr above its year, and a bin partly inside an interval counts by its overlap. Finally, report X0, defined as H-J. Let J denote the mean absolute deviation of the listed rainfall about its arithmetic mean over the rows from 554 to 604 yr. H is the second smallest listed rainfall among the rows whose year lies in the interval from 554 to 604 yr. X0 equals 9.4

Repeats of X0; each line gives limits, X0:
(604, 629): 8.6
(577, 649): 8.1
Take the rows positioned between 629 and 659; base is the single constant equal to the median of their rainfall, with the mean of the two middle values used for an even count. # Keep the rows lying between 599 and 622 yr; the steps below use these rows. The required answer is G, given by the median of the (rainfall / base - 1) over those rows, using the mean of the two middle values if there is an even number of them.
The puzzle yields 0.09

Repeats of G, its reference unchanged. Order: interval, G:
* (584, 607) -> 0.11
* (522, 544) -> 0.18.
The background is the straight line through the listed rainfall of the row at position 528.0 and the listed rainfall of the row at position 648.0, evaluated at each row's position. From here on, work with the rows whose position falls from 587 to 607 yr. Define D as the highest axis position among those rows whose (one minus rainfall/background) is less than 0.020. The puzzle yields 605.5 yr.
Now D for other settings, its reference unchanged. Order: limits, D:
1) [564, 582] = 580.5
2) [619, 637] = 630.5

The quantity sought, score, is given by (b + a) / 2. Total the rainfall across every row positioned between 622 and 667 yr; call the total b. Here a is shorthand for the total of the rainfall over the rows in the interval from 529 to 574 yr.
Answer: 168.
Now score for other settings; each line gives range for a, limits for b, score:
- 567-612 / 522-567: 178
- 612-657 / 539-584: 169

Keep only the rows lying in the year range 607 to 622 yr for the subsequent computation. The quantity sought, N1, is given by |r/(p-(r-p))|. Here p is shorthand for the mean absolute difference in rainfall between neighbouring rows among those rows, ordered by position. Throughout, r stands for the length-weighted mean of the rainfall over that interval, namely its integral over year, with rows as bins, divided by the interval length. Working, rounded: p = 0.20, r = 9.5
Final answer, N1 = 1.05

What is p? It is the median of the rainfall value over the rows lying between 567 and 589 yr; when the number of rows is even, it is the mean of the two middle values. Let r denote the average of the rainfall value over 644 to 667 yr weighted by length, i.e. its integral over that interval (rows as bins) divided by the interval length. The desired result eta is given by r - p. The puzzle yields -1.3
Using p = 9.8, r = 8.5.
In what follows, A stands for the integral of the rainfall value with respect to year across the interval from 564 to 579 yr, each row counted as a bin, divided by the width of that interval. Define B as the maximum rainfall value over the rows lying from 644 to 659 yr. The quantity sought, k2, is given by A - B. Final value 1.0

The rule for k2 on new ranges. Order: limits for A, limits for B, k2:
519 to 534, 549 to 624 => -0.1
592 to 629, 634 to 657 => 0.6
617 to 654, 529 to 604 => -1.7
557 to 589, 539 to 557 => -0.2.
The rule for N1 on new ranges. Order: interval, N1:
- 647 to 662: 1.07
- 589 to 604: 1.04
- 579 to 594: 1.08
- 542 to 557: 1.05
